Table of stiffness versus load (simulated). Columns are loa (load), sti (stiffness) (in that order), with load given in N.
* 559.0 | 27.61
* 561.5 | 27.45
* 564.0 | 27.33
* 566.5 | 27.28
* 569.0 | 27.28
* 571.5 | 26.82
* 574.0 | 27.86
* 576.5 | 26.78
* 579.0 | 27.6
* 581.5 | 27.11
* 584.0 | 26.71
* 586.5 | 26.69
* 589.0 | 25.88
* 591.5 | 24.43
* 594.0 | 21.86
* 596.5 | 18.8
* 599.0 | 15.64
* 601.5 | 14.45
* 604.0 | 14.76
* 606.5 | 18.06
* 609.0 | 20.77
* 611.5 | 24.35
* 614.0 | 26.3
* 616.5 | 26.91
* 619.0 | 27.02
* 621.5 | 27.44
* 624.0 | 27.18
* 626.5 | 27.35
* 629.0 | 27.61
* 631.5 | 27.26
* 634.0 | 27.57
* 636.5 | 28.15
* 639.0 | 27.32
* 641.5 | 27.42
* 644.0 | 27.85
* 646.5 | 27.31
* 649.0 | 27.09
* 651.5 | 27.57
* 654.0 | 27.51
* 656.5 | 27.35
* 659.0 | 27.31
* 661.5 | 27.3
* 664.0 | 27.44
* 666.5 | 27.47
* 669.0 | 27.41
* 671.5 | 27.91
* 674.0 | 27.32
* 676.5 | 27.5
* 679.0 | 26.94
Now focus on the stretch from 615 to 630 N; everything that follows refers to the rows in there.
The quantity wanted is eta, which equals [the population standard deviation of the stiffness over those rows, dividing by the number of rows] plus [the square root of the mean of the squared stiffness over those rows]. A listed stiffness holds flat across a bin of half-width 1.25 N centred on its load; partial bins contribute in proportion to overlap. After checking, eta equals 27.5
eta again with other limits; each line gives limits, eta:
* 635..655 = 27.8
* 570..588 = 27.5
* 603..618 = 26.7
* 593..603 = 20.8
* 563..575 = 27.6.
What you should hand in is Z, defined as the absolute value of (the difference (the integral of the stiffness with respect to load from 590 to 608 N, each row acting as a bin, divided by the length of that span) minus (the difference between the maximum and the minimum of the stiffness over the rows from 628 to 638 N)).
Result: 18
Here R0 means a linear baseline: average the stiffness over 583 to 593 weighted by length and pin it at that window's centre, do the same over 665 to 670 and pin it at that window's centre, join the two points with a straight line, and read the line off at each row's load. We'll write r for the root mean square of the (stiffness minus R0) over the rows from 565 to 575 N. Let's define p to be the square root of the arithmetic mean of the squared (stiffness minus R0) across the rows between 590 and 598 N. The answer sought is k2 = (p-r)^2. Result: 9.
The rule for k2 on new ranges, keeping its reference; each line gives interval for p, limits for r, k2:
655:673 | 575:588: 1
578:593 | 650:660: 1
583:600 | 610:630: 17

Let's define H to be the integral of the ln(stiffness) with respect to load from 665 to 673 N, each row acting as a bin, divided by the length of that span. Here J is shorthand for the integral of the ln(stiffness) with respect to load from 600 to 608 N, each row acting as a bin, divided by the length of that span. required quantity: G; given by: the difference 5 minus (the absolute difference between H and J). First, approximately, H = 3.32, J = 2.76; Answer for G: 4.44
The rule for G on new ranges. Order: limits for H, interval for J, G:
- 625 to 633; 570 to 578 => 4.99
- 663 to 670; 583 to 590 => 4.96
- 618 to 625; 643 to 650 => 4.99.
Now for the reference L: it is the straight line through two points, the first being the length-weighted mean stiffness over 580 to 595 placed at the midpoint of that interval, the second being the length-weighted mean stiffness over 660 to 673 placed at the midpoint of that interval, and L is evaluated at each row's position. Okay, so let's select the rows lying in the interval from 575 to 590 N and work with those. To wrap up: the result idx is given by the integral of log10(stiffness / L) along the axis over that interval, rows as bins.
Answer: 0.35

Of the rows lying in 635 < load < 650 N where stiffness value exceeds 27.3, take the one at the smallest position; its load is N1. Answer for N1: 636.5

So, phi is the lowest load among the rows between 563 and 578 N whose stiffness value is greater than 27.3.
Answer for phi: 564.0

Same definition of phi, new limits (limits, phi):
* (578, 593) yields 579.0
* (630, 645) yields 634.0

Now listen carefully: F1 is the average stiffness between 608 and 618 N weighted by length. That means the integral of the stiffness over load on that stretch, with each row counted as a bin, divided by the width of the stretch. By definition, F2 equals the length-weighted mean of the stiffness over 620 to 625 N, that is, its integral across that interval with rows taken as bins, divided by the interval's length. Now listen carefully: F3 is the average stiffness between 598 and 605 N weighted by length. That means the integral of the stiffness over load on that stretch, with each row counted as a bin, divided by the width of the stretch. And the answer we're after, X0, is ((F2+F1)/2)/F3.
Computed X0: 1.74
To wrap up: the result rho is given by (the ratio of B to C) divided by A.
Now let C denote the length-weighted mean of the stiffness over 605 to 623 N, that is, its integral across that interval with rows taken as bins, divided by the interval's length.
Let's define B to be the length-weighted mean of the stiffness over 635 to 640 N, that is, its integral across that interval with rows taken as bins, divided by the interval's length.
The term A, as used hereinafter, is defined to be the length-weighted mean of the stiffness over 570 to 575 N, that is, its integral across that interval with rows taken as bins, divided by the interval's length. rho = 0.0418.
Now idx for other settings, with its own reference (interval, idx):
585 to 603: -1.74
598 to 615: -2.45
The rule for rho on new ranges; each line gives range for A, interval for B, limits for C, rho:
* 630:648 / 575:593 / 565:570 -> 0.0351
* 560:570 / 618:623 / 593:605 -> 0.0584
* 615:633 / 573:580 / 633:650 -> 0.0365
